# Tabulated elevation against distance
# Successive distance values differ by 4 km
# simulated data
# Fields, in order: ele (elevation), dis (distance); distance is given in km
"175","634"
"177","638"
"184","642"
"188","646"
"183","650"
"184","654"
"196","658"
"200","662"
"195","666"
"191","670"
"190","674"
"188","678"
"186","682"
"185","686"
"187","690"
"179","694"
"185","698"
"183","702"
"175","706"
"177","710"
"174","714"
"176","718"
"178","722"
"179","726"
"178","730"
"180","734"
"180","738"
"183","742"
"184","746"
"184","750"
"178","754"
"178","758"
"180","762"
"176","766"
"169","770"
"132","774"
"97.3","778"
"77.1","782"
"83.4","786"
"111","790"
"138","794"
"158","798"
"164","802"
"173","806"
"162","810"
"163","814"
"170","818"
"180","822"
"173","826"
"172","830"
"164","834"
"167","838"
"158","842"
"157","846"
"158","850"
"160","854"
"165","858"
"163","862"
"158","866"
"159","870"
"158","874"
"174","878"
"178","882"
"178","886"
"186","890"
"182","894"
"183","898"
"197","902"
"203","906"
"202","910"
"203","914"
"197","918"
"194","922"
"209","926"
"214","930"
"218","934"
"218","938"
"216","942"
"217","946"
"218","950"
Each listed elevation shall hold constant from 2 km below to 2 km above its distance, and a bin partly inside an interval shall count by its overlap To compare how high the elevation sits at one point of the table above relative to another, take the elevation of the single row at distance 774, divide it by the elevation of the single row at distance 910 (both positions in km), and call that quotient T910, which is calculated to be 0.7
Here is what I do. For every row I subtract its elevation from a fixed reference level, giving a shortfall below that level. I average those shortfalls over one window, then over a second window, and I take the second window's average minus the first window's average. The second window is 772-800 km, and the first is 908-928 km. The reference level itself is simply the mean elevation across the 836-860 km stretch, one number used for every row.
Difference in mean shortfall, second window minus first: 87.2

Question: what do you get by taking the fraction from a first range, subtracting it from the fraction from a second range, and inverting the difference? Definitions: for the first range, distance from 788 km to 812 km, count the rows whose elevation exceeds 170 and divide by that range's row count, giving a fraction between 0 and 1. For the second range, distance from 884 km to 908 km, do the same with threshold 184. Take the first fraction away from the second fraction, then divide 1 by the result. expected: 3.0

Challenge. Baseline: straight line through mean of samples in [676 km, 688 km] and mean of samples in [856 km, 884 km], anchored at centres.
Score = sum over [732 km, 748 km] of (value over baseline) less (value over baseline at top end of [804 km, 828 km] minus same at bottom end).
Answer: 4.0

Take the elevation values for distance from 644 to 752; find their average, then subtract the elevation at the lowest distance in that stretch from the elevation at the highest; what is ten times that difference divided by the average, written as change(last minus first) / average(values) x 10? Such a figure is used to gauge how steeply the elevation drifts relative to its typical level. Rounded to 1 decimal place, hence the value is -0.2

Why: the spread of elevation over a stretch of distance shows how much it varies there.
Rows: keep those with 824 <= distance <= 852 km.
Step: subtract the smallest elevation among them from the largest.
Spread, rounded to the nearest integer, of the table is 16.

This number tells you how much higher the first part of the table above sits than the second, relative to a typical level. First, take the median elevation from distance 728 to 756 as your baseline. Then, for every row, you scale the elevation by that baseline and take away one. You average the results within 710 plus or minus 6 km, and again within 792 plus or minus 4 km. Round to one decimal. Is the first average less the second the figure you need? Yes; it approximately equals 0.3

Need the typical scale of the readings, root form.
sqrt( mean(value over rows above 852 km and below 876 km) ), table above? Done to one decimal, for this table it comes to 12.7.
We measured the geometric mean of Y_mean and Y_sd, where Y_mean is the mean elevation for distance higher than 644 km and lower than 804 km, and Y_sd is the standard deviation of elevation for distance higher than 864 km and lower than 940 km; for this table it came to 57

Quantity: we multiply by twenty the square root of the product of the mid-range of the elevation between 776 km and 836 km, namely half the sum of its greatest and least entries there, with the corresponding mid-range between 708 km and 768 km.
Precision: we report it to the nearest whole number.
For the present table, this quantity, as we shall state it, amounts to 3034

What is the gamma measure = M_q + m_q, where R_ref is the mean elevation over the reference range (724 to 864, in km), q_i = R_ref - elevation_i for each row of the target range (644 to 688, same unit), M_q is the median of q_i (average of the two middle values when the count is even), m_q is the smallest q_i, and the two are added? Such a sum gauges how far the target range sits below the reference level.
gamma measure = -68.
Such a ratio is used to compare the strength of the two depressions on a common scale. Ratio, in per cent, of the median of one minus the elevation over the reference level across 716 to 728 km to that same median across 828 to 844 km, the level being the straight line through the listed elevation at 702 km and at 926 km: 24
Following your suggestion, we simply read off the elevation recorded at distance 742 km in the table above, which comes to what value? 183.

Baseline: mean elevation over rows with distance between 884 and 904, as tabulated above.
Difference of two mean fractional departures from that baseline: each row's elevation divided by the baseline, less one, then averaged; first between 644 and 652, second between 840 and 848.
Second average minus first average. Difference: -0.15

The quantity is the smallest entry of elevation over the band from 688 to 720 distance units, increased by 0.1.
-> 174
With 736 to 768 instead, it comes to 176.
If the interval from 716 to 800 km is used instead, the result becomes 77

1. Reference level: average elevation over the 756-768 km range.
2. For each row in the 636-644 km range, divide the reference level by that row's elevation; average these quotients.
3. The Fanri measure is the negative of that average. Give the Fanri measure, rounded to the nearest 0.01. -0.99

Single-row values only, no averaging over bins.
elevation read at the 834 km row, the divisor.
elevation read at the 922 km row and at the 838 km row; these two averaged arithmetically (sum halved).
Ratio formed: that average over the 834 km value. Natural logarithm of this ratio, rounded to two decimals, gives 0.10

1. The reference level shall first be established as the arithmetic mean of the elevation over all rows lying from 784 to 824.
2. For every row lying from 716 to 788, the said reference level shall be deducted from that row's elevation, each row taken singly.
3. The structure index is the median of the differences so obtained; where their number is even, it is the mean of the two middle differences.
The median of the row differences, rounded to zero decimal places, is 28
